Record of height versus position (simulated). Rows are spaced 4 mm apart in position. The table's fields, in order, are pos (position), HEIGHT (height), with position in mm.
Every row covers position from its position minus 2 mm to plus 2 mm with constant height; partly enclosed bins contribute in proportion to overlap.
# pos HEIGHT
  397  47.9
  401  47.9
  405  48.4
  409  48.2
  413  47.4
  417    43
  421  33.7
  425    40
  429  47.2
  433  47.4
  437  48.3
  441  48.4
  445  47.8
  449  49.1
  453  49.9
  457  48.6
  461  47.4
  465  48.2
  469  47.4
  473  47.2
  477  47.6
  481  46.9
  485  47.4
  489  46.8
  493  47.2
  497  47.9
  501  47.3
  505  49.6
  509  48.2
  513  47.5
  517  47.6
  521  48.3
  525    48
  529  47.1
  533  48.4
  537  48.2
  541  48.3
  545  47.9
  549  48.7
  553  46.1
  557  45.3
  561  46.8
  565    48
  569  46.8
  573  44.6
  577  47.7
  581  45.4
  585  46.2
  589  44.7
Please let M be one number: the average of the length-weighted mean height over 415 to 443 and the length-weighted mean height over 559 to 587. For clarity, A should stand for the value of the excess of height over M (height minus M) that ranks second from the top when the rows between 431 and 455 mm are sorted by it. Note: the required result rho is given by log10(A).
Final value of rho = 0.59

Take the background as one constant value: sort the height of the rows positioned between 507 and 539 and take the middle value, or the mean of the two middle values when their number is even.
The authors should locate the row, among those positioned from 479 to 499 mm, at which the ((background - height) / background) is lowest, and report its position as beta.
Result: 497 mm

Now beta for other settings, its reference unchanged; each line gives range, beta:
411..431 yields 413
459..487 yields 465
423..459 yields 453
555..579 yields 565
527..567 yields 549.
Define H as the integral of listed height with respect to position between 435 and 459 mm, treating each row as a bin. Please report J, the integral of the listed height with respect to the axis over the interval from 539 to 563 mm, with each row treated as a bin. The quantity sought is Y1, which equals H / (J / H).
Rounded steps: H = 1168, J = 1132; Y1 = 1206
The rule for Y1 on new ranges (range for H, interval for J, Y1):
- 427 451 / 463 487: 1167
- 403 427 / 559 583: 973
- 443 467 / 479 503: 1195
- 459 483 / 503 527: 1121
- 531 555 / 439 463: 1136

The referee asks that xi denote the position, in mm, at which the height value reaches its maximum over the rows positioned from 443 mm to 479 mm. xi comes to 453 mm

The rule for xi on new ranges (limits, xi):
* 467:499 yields 497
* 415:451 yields 449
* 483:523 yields 505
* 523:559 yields 549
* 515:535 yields 533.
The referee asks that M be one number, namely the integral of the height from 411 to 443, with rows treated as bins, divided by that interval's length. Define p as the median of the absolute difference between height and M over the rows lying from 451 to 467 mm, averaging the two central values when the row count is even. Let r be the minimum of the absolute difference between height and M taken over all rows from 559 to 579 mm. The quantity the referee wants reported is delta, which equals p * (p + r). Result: 16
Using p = 4.0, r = 0.2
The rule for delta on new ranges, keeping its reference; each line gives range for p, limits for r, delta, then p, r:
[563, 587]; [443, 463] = 10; 2.1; 3.0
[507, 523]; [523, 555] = 18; 3.5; 1.7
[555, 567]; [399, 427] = 9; 2.4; 1.4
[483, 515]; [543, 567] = 12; 3.0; 0.9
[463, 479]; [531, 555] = 15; 3.1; 1.7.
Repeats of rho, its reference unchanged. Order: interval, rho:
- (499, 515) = 0.47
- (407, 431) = 0.33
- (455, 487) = 0.47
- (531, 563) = 0.50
